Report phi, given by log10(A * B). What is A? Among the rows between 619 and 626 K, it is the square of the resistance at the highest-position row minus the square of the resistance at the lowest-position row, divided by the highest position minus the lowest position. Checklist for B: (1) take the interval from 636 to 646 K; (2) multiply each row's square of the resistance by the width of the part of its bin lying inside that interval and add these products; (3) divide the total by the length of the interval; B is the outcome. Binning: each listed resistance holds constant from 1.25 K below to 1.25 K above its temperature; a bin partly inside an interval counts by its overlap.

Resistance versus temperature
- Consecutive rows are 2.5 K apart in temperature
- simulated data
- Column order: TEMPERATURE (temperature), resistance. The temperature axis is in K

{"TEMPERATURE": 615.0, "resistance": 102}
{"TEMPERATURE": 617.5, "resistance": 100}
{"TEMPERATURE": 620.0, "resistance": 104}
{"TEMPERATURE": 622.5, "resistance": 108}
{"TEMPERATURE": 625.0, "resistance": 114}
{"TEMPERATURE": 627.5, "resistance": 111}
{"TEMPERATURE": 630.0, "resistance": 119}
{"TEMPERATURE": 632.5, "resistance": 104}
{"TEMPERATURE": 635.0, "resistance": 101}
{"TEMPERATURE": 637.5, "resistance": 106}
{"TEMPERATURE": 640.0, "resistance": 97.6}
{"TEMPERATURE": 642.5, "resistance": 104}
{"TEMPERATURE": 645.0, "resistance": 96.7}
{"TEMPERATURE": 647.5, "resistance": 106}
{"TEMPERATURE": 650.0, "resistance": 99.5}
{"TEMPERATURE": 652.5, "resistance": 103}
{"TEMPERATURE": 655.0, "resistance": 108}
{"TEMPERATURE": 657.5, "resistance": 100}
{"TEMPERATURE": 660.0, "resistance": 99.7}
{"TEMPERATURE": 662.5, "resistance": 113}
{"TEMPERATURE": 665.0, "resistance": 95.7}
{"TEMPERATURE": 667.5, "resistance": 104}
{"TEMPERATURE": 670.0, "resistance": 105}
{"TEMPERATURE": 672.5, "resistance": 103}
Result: 6.7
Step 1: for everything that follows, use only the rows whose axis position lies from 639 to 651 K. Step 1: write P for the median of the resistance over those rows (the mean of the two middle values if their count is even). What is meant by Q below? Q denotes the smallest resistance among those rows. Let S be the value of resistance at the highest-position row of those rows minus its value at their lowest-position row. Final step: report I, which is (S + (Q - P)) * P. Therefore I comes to -90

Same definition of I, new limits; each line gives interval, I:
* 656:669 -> -30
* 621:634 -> -1221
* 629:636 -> -2184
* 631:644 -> -666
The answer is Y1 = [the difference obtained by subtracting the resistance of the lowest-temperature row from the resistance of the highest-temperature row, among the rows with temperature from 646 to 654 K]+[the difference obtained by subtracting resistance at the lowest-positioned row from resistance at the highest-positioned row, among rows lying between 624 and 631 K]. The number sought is 2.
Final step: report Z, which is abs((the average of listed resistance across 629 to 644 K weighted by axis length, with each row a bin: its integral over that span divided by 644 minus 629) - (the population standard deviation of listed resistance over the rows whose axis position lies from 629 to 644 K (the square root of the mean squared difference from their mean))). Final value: 98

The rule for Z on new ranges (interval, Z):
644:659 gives 98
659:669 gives 97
